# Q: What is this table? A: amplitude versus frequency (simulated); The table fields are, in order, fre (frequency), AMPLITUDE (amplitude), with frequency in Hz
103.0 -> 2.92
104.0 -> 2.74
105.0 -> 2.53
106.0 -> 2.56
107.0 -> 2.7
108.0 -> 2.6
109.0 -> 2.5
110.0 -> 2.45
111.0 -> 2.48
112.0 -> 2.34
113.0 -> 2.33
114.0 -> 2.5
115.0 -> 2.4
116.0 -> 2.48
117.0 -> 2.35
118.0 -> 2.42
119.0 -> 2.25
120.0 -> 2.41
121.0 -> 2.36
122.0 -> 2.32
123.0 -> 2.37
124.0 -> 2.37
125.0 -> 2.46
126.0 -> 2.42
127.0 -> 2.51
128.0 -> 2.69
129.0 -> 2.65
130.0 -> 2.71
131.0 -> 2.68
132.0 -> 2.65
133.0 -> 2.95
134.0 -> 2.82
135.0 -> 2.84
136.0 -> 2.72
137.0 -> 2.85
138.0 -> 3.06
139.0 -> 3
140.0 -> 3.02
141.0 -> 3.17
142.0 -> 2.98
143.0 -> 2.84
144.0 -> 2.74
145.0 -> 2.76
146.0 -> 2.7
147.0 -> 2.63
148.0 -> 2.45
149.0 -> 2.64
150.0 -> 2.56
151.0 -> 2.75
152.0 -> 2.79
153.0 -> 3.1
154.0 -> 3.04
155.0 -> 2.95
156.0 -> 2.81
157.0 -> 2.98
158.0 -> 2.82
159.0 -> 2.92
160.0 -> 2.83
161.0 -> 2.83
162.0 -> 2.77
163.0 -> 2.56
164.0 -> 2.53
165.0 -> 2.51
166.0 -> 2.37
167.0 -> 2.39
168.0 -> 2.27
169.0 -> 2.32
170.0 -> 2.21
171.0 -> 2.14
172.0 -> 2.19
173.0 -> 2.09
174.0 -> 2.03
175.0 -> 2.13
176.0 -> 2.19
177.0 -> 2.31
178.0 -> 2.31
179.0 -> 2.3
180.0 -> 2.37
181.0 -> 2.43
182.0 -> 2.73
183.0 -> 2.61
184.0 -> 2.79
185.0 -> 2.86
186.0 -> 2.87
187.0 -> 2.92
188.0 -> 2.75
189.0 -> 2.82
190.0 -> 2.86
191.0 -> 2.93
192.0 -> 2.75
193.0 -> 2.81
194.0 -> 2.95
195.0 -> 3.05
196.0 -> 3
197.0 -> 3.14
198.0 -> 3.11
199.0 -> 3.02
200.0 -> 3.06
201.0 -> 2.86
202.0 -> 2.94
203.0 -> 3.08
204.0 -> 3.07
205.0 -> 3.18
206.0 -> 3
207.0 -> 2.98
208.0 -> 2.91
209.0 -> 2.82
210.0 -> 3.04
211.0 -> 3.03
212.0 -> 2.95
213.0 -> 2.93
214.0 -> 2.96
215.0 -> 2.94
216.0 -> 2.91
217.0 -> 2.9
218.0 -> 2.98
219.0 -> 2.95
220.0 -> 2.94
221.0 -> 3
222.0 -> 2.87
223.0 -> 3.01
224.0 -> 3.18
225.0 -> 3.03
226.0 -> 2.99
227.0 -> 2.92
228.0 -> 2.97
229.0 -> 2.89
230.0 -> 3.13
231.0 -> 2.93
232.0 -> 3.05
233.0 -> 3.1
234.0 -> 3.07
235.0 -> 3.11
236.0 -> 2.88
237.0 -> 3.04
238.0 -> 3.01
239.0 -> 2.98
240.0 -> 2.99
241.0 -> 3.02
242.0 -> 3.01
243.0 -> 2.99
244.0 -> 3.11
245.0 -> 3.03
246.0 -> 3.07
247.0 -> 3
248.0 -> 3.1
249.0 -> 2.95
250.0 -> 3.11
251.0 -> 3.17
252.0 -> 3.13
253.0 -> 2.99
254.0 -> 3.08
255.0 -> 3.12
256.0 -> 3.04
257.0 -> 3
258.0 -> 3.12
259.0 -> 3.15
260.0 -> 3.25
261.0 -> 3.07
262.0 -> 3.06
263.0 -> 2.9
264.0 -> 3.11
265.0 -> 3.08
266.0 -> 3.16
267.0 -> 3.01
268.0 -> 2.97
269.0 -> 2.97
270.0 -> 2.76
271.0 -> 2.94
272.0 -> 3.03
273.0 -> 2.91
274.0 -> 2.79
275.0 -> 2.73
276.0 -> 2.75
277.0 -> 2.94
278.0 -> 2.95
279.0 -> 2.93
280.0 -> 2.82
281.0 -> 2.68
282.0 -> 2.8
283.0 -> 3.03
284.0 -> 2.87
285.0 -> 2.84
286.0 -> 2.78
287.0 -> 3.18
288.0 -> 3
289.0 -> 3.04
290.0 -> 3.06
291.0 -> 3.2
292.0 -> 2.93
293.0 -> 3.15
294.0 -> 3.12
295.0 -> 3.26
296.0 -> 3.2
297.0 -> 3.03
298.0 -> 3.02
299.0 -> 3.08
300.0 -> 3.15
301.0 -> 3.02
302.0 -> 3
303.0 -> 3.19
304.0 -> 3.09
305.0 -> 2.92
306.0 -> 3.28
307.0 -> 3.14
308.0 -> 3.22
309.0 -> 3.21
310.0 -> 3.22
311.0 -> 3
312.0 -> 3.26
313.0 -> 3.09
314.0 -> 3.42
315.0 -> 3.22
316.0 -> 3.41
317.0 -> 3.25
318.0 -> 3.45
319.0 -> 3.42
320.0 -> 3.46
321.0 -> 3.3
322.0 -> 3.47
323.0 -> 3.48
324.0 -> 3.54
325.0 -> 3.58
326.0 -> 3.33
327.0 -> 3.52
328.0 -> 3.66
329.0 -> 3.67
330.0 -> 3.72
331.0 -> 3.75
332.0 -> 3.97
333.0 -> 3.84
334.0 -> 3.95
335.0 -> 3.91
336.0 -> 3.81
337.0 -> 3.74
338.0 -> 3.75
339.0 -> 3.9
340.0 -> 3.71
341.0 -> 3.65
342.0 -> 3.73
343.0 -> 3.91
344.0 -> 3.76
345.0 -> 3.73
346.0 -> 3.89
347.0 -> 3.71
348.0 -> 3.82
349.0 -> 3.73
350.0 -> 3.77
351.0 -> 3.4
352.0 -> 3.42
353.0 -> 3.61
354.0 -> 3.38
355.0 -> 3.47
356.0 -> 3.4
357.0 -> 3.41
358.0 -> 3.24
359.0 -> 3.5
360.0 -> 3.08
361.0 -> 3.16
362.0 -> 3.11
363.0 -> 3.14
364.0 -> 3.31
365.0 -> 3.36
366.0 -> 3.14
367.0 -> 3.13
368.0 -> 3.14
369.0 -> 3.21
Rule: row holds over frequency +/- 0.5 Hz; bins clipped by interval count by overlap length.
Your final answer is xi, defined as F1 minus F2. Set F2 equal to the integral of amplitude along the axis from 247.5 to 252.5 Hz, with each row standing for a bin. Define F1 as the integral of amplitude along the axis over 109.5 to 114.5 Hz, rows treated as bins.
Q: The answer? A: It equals -3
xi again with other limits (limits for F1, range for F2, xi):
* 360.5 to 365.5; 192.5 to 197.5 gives 1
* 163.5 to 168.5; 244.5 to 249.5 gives -3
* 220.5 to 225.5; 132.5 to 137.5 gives 1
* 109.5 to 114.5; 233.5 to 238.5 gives -3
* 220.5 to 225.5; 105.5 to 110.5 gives 2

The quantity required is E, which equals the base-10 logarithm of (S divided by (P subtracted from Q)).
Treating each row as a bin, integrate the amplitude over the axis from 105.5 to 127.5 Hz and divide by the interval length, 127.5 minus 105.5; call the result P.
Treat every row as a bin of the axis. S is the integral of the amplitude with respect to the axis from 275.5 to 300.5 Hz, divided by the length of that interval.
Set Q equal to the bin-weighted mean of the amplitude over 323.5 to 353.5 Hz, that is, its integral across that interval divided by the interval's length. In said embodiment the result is 0.37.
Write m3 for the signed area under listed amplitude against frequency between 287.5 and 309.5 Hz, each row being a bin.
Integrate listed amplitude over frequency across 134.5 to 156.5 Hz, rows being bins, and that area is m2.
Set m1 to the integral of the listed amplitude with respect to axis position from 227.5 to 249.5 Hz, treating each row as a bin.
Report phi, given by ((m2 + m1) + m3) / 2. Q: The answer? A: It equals 99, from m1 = 66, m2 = 62.4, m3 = 68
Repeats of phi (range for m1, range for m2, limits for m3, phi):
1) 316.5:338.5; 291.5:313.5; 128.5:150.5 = 105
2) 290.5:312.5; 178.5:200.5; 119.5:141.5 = 95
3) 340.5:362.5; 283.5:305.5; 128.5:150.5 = 103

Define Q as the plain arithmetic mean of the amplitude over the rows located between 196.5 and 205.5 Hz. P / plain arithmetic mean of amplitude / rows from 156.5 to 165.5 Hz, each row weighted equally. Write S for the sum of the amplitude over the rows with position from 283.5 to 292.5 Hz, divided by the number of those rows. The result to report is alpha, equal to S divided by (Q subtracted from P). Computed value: -10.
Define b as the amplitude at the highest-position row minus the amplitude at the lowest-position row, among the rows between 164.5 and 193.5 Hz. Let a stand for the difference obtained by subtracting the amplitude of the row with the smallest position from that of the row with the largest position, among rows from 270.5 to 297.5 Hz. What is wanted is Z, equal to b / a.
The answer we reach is 3.3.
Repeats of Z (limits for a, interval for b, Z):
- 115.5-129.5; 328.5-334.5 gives 1.6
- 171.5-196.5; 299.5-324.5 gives 0.5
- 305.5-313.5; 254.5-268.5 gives 0.8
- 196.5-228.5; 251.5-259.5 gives -0.1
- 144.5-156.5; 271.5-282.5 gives -4.6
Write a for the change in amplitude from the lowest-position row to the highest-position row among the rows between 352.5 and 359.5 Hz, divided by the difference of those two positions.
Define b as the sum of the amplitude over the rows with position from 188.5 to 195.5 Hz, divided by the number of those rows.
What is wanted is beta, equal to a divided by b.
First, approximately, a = -0.018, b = 2.88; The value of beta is -0.0064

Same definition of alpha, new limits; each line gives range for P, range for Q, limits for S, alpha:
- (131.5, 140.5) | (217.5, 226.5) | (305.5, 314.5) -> -28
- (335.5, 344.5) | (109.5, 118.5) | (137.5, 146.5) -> 2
